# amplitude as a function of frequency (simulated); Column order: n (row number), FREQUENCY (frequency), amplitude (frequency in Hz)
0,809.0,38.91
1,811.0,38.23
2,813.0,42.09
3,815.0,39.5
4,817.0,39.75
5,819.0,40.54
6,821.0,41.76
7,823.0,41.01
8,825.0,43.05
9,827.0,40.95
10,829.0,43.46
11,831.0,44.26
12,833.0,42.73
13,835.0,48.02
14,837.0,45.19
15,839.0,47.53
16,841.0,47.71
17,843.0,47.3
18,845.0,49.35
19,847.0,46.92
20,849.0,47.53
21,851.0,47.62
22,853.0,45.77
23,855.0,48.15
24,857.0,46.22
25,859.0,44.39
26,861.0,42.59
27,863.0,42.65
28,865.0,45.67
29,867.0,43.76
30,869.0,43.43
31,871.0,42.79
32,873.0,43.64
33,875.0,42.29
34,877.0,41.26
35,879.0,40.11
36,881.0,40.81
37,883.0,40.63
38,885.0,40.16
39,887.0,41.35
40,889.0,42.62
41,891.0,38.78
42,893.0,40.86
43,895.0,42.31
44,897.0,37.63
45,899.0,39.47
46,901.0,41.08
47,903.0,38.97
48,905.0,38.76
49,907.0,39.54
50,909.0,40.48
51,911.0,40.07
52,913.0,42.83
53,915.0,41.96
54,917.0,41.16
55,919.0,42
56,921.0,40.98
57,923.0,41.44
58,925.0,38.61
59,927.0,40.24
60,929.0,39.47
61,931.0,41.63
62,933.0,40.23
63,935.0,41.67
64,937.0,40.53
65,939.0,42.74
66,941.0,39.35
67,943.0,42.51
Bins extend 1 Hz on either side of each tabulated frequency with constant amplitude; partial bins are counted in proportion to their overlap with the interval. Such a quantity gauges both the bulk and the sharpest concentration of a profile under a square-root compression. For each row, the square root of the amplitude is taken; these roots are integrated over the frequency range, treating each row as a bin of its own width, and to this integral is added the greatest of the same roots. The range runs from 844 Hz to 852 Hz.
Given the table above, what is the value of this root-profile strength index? 62.4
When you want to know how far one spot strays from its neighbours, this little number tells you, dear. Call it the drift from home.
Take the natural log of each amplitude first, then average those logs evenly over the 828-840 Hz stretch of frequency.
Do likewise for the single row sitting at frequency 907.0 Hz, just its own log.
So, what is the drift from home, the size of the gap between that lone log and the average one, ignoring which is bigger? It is 0.13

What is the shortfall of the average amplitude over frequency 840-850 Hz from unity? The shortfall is -47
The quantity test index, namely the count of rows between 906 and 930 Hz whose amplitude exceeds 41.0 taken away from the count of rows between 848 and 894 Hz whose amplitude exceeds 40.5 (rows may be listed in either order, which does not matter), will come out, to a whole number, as 15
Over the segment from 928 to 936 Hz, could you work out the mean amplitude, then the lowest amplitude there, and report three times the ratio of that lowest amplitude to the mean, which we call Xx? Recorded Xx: 2.91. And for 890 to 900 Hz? 2.84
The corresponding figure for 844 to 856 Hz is 2.89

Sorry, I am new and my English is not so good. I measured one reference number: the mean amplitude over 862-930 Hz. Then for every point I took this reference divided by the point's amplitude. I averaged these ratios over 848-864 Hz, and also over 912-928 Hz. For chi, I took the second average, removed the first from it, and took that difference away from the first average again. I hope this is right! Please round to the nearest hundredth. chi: 0.81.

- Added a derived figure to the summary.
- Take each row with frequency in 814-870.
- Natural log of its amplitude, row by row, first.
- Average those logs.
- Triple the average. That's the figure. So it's 11.4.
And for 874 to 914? 11.1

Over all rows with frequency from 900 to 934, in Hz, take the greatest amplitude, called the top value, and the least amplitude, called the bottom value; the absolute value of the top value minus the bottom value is 4.2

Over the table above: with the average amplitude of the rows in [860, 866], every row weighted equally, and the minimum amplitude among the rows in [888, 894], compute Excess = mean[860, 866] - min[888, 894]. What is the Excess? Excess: 4.9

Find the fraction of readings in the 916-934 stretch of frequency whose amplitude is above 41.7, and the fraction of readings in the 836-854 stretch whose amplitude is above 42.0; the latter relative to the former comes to 9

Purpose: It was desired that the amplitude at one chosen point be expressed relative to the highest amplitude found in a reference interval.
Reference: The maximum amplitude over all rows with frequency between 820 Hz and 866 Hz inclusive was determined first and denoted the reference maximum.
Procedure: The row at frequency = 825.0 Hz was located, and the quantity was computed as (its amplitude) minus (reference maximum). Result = -6.3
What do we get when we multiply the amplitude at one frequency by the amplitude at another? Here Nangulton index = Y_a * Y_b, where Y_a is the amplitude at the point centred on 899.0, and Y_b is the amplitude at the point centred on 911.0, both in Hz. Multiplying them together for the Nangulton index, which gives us 1582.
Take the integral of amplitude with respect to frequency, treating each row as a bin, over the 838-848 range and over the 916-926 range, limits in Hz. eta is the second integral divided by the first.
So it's 0.86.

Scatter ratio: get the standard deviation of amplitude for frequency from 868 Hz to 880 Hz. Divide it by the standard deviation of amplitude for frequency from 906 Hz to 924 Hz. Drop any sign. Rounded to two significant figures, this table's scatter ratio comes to 1.3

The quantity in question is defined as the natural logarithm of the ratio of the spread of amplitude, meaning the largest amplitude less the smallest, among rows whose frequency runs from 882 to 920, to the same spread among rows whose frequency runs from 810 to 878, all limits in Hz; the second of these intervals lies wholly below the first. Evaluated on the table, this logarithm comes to -0.76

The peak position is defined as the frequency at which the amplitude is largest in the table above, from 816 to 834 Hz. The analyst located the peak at 831.0 Hz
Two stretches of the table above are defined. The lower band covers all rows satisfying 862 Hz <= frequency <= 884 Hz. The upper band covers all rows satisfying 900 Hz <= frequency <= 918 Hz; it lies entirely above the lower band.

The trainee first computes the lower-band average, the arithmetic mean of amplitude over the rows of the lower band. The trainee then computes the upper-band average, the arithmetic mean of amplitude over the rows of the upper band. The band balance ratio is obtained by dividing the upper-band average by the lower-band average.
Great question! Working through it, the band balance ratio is 0.95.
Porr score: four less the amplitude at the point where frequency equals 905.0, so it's -34.8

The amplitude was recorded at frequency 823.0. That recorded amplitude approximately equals 41.01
